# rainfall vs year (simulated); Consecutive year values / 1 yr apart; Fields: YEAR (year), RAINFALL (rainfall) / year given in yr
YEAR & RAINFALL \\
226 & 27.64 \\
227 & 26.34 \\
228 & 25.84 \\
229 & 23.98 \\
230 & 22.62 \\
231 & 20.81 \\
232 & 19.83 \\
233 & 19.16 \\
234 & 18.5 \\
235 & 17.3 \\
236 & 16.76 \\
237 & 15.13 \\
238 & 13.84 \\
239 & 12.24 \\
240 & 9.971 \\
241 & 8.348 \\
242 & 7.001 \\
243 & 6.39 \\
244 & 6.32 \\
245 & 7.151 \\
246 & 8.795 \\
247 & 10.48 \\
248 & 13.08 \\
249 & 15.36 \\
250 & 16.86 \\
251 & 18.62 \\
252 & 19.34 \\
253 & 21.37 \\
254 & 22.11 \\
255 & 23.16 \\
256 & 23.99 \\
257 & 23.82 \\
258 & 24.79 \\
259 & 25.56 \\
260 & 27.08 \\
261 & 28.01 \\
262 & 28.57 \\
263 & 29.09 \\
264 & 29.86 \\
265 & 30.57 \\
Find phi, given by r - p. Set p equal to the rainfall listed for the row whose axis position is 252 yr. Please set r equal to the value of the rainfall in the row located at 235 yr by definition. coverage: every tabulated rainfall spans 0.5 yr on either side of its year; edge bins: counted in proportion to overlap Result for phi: -2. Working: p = 19.34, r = 17.3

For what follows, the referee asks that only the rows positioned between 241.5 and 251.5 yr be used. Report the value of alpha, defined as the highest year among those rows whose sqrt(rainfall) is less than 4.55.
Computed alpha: 251 yr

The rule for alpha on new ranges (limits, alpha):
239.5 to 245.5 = 245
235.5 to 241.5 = 241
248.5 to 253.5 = 252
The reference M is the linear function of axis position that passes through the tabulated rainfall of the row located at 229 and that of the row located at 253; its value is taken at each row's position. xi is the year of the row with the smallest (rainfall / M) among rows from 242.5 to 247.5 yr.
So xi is 244 yr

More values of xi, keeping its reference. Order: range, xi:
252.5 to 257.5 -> 253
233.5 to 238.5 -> 238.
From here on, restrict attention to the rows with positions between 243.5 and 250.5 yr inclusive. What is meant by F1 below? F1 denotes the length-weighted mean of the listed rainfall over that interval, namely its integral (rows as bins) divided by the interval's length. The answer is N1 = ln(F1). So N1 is 2.41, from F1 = 11.1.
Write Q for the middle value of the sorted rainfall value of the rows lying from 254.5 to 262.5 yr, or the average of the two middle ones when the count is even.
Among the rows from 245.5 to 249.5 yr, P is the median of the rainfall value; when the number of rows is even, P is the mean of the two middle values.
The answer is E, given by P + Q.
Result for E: 37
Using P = 12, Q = 25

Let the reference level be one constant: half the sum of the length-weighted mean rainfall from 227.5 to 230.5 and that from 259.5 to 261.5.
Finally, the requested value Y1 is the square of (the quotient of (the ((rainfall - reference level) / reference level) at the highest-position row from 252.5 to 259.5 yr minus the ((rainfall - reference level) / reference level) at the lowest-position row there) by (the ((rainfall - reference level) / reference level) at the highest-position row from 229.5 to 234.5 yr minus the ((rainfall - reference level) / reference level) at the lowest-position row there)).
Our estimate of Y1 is 1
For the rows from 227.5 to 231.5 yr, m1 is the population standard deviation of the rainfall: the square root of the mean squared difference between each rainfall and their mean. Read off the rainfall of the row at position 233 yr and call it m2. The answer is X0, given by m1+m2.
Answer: 21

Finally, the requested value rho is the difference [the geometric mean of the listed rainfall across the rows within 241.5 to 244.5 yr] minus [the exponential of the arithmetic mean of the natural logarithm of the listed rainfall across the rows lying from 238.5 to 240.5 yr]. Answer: -4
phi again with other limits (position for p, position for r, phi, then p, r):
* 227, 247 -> -16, 26.34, 10.48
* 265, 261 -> -3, 30.57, 28.01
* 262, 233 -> -9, 28.57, 19.16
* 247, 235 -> 7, 10.48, 17.3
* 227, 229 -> -2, 26.34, 23.98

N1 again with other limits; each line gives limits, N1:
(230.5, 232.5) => 3.01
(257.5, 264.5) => 3.32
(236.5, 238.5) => 2.67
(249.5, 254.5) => 2.98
